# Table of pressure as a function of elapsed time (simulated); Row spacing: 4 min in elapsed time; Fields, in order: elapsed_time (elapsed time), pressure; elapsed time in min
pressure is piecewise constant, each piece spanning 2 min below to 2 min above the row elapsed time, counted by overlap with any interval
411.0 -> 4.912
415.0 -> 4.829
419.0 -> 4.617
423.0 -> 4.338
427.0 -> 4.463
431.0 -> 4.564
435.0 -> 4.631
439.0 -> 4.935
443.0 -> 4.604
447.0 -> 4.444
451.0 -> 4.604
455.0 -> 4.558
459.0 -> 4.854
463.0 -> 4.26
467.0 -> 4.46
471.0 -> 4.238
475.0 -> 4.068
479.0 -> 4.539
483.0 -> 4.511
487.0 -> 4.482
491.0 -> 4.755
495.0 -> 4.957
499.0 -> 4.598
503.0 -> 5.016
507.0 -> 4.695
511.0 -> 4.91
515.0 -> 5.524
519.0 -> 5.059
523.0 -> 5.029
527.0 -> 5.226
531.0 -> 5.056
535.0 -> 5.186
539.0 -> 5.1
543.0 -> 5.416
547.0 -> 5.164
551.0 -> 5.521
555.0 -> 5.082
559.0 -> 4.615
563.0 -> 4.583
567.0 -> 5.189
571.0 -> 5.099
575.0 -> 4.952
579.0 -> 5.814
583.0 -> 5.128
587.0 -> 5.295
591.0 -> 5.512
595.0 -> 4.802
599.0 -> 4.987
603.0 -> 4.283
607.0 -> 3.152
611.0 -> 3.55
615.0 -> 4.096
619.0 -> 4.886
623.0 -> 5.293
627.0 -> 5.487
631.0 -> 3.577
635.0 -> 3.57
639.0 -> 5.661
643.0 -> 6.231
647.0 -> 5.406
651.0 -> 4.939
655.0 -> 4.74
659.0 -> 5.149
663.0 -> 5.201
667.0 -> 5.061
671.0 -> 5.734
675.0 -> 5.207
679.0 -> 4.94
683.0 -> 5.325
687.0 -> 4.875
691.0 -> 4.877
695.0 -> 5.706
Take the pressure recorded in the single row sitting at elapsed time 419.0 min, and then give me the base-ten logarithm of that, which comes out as 0.66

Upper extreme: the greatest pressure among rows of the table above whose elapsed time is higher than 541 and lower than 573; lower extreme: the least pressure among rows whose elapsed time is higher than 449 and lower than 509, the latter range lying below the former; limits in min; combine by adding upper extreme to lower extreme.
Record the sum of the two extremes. 9.6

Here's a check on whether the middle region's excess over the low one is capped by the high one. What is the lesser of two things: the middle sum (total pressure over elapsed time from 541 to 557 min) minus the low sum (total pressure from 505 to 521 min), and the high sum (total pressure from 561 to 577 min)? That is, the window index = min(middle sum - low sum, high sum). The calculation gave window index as 1.0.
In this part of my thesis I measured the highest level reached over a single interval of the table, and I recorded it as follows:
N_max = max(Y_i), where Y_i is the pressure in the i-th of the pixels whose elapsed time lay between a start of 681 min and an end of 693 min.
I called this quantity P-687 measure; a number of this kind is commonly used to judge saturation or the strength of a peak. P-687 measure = 5.325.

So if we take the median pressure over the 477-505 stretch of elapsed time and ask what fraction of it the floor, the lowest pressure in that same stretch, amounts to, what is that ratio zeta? 0.975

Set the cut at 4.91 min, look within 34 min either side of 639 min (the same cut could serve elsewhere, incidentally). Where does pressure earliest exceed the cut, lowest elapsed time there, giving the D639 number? 623.0 min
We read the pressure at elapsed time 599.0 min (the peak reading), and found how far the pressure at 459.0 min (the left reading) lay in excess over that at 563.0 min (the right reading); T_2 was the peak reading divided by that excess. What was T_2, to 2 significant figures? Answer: 18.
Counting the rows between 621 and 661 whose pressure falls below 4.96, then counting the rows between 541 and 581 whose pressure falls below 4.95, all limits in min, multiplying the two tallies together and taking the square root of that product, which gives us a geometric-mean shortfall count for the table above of 3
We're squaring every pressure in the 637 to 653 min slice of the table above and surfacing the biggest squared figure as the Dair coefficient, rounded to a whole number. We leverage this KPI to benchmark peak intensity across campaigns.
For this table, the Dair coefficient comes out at 39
